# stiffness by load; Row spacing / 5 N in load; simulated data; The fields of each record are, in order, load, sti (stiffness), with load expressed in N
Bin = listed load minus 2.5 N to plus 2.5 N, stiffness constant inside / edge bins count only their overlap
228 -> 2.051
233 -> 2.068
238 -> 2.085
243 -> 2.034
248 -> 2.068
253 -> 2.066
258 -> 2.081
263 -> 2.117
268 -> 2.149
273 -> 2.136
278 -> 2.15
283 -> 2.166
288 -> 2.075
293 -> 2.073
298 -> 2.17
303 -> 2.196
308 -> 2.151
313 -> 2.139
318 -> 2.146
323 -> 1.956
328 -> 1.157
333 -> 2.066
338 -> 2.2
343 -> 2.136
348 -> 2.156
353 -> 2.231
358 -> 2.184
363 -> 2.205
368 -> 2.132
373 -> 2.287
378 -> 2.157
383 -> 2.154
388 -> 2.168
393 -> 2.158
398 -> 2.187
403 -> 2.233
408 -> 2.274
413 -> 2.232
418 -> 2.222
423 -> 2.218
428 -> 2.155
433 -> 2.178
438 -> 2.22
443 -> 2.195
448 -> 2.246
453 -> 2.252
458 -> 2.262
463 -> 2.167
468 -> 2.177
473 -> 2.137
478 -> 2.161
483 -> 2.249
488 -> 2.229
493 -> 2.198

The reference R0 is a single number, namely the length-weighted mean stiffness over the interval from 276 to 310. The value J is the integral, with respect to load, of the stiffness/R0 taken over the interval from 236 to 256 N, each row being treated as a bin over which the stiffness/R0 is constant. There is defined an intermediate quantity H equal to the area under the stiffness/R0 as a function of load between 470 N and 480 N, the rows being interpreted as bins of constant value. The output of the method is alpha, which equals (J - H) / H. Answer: 0.92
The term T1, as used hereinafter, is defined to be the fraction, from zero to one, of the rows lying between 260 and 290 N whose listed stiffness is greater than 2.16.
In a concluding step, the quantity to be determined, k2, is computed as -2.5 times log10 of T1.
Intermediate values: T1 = 0.2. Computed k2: 1.9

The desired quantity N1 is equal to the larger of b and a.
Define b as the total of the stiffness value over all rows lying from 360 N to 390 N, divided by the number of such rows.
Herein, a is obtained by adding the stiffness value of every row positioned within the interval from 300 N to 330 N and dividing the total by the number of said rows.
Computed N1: 2.18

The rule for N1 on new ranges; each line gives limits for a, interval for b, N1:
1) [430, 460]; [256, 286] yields 2.23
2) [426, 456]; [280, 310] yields 2.21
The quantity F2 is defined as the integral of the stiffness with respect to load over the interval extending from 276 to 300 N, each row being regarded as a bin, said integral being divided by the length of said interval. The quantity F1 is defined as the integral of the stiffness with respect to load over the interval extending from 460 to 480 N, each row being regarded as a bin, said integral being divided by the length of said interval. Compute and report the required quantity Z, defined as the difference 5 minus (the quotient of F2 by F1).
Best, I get 4.02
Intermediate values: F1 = 2.16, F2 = 2.13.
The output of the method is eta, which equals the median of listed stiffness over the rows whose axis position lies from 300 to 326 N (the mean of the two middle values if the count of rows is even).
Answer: 2.15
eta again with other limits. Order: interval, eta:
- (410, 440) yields 2.22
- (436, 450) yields 2.22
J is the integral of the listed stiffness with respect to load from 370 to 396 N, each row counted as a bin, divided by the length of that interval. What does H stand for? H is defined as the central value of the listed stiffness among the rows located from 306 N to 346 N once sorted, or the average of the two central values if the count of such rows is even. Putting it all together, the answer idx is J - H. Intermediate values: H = 2.14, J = 2.18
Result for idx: 0.046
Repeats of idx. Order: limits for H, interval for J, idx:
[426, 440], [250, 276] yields -0.068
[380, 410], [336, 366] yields 0.007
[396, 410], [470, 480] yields -0.083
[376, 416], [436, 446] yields 0.031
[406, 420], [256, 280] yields -0.105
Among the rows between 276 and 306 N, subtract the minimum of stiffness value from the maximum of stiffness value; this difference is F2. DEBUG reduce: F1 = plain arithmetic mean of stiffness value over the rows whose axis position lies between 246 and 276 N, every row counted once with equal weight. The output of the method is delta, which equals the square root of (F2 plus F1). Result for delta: 1.49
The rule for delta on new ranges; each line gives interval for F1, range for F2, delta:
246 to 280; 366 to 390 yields 1.50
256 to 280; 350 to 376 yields 1.51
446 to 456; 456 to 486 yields 1.54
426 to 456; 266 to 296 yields 1.52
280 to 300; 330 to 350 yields 1.50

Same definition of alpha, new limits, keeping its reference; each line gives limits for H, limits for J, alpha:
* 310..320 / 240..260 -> 0.92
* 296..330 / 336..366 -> -0.04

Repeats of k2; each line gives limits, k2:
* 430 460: 0.0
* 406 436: 0.2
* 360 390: 0.8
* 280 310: 0.8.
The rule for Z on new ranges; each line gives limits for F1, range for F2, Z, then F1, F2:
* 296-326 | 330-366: 3.98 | 2.11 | 2.15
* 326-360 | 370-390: 3.92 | 2.03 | 2.19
